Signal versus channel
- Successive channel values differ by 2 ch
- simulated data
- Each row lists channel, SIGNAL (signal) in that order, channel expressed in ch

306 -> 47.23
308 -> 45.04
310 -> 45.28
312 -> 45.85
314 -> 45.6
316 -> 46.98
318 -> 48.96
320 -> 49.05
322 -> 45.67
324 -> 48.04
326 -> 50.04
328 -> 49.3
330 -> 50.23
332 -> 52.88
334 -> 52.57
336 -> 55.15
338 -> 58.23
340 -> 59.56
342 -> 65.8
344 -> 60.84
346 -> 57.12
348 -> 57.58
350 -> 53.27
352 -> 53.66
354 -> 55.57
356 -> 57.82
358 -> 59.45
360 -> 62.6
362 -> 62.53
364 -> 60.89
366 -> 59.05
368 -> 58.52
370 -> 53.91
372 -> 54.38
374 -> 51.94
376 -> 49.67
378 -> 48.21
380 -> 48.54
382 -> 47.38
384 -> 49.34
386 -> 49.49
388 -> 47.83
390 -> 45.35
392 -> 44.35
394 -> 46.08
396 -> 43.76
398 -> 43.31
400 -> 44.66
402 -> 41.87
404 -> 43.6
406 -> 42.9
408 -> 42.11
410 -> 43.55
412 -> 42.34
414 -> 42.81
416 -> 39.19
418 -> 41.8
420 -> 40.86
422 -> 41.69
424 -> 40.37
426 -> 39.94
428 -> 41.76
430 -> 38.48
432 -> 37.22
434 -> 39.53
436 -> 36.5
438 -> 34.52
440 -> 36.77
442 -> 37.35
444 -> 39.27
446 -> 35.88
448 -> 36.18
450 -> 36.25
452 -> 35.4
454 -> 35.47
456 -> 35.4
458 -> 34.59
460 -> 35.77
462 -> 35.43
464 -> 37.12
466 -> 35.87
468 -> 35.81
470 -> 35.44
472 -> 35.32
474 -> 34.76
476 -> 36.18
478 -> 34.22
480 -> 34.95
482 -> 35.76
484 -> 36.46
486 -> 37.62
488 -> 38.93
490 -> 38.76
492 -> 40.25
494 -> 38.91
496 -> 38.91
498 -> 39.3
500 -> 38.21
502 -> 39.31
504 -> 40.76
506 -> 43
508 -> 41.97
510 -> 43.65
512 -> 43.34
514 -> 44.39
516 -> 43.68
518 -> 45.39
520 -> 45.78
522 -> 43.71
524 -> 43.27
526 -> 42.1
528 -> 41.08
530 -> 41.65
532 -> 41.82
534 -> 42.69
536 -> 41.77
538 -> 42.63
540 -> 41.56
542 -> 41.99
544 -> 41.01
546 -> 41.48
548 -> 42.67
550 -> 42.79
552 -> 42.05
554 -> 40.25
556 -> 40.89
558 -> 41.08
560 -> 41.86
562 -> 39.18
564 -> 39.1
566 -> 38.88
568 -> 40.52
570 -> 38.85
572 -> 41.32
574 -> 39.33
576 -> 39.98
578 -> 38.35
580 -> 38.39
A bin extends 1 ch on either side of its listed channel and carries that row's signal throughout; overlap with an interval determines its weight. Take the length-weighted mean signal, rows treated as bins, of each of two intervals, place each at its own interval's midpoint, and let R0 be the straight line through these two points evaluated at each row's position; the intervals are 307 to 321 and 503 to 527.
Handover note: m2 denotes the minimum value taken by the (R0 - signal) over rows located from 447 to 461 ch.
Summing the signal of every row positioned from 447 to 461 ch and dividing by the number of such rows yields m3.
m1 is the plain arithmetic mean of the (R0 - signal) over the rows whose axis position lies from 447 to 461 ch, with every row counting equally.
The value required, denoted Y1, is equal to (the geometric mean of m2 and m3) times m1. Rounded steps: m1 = 9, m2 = 8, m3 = 35.6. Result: 151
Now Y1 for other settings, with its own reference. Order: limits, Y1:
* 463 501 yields 80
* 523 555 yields 0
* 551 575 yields 13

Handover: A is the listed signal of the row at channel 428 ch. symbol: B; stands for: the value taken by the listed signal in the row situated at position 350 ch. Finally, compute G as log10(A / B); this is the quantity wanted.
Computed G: -0.11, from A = 41.76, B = 53.27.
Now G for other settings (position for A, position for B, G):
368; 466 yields 0.21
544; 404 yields -0.03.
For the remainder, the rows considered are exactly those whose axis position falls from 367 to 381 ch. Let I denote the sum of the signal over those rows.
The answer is 365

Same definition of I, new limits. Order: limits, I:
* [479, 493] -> 263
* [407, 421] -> 293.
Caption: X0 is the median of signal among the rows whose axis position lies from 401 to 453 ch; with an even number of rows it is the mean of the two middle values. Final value 40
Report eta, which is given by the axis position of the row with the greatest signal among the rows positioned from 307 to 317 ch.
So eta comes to 316 ch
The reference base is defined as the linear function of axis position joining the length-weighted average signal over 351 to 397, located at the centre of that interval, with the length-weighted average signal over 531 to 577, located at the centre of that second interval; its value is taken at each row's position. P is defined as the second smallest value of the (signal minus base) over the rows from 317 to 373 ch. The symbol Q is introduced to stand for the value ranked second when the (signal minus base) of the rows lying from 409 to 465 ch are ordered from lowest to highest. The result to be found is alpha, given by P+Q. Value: -20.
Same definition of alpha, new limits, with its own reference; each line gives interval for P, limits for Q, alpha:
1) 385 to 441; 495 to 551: -18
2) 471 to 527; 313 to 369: -22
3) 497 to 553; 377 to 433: -16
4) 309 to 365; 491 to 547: -17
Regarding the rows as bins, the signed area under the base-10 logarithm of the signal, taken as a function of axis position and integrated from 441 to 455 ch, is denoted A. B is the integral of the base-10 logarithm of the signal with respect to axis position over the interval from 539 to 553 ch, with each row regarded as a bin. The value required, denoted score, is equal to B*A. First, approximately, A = 21.9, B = 22.7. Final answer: 497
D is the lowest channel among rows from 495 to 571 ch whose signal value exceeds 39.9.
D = 504 ch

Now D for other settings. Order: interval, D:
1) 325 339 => 326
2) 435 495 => 492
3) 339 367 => 340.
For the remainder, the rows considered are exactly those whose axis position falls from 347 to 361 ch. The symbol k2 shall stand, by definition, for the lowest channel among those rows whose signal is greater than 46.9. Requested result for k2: 348 ch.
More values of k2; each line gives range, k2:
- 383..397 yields 384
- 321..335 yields 324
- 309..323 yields 316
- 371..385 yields 372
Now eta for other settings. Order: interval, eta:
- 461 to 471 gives 464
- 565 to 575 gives 572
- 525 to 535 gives 534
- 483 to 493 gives 492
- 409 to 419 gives 410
